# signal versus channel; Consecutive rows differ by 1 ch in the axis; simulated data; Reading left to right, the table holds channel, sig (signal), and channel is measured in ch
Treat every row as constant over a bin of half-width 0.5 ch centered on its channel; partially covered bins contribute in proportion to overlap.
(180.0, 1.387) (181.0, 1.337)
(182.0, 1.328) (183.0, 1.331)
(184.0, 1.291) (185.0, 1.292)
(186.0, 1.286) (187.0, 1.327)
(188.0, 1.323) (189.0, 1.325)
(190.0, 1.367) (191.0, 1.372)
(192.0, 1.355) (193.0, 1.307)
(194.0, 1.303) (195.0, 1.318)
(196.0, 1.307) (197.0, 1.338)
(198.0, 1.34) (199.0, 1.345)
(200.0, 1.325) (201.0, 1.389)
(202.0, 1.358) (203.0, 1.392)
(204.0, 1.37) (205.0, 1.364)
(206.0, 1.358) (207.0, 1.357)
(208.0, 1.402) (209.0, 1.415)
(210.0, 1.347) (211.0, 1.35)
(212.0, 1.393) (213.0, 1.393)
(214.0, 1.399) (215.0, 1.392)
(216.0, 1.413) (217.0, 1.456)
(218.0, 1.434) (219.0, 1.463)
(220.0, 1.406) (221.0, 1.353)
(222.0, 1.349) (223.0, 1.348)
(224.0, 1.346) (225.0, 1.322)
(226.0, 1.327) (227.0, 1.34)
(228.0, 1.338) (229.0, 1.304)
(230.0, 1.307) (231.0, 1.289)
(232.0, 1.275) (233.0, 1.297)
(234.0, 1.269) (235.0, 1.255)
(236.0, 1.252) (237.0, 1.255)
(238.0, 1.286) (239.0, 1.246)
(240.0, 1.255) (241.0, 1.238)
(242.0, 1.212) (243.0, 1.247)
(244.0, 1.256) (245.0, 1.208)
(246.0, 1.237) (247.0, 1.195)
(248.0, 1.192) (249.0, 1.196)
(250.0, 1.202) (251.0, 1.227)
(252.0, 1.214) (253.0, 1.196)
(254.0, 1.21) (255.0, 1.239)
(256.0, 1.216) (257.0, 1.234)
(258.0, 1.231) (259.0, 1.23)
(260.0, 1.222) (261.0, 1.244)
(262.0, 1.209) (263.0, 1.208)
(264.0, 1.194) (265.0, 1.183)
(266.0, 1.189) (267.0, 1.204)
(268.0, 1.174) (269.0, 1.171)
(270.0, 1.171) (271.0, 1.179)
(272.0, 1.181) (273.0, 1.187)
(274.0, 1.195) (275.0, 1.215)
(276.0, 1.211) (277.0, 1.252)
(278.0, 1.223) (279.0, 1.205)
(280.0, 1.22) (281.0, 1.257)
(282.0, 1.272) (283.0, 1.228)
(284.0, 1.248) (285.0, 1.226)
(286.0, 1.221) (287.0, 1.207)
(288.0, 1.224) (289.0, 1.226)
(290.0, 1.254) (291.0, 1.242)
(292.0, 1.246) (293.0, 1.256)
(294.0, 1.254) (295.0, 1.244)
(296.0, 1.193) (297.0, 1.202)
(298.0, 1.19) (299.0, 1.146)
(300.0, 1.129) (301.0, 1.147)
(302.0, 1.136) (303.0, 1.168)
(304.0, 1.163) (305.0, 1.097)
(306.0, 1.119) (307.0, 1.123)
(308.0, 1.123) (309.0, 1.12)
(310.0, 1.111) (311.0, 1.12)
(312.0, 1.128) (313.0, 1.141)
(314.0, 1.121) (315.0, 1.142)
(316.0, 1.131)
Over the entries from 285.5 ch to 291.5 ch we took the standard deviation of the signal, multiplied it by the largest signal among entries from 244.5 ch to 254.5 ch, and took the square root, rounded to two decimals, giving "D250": 0.14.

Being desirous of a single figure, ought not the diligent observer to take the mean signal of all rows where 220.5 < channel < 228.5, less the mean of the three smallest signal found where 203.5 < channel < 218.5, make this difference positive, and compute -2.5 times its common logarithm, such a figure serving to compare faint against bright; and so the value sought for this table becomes 4.9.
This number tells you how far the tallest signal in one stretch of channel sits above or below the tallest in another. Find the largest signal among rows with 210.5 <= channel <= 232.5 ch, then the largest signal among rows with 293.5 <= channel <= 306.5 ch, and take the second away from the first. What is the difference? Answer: 0.21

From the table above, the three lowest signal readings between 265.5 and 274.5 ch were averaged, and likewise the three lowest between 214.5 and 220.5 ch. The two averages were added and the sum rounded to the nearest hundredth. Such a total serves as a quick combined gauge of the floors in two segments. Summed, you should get 2.58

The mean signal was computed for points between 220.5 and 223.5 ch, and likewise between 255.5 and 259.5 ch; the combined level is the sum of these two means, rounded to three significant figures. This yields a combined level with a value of 2.58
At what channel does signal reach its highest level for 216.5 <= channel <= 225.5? 219.0 ch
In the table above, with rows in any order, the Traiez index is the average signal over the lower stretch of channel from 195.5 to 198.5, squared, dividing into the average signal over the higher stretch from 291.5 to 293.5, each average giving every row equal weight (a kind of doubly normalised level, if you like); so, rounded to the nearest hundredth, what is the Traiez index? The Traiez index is 0.71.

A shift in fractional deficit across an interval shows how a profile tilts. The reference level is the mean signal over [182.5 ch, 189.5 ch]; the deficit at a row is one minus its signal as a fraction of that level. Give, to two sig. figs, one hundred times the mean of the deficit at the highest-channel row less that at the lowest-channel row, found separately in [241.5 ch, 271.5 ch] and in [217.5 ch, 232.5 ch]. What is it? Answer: 7.3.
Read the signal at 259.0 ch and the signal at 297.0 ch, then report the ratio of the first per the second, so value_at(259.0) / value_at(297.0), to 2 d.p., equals 1.02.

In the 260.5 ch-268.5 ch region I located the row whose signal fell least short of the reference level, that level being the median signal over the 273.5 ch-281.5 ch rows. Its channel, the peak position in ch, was 261.0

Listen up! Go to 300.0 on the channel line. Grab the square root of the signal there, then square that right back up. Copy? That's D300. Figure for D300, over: 1.13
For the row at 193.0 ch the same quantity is 1.31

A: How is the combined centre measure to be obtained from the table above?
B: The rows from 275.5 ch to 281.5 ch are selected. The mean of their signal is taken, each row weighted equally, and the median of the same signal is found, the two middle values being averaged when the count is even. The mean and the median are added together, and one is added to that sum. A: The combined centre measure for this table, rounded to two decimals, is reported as 3.45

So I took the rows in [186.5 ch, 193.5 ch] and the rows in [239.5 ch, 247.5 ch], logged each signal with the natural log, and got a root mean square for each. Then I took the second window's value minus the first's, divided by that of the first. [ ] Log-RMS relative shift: -0.29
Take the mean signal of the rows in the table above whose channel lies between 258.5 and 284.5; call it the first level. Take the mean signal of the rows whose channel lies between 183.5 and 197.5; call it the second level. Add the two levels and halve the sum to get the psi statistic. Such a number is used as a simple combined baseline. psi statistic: 1.27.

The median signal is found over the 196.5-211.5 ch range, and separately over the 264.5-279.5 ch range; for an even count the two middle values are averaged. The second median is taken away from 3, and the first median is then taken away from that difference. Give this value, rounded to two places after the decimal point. 0.45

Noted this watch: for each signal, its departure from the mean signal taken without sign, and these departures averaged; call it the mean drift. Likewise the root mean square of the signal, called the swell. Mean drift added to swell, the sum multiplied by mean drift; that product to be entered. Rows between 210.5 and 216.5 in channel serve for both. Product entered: 0.019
